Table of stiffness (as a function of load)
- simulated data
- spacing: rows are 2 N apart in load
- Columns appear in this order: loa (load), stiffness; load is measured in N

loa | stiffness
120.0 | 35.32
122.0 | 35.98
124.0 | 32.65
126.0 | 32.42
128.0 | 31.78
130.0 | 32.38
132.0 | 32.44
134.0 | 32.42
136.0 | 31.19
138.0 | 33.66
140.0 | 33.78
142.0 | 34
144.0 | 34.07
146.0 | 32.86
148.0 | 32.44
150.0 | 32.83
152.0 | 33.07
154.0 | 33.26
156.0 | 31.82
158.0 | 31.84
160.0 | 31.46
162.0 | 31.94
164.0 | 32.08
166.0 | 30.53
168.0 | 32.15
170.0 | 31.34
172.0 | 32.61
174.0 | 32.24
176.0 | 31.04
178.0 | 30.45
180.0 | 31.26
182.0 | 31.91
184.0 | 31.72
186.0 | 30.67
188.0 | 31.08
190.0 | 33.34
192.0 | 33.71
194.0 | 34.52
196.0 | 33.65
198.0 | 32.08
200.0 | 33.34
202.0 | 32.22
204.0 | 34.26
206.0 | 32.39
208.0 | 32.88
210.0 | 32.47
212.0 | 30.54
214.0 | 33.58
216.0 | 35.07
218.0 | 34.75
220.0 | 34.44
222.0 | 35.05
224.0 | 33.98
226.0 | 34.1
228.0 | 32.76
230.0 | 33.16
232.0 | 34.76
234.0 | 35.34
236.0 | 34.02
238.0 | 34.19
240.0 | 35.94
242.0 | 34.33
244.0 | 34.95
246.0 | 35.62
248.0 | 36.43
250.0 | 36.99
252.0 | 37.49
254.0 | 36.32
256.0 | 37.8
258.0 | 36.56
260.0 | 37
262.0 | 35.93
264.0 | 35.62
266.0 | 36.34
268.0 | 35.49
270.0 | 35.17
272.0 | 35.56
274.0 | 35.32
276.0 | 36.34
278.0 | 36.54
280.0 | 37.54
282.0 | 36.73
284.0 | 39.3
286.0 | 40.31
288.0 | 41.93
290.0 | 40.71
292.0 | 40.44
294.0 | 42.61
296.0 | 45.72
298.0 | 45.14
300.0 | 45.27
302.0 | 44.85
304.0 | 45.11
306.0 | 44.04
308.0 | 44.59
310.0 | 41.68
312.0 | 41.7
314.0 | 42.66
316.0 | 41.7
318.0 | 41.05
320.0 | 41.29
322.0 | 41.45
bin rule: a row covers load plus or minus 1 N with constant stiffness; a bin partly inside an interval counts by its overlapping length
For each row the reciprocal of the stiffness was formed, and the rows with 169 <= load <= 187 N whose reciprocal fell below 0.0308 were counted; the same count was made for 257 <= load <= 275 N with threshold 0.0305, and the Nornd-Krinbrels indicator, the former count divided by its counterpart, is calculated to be 0.11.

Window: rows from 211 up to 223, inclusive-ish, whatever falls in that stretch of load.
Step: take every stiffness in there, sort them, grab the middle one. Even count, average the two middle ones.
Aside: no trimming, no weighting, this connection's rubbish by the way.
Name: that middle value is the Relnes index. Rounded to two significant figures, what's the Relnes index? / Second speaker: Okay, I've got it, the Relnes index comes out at 35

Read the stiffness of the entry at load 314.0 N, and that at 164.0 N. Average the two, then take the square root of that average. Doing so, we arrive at 6.11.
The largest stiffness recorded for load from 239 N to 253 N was 37.49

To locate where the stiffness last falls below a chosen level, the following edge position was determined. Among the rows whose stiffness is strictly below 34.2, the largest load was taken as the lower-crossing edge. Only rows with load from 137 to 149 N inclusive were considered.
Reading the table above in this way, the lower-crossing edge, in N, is 148.0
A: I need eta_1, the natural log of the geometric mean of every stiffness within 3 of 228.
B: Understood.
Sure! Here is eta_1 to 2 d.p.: 3.51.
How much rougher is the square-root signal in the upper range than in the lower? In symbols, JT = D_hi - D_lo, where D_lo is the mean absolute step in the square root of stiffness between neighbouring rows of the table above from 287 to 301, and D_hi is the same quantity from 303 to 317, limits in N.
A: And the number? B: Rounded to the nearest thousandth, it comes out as -0.013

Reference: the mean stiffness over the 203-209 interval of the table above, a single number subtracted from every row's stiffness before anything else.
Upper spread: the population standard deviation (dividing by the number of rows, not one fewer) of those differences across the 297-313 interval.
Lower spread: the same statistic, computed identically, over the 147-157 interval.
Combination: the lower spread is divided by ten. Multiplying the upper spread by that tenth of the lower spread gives 0.072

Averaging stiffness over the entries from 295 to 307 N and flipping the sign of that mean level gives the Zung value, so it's -45.0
